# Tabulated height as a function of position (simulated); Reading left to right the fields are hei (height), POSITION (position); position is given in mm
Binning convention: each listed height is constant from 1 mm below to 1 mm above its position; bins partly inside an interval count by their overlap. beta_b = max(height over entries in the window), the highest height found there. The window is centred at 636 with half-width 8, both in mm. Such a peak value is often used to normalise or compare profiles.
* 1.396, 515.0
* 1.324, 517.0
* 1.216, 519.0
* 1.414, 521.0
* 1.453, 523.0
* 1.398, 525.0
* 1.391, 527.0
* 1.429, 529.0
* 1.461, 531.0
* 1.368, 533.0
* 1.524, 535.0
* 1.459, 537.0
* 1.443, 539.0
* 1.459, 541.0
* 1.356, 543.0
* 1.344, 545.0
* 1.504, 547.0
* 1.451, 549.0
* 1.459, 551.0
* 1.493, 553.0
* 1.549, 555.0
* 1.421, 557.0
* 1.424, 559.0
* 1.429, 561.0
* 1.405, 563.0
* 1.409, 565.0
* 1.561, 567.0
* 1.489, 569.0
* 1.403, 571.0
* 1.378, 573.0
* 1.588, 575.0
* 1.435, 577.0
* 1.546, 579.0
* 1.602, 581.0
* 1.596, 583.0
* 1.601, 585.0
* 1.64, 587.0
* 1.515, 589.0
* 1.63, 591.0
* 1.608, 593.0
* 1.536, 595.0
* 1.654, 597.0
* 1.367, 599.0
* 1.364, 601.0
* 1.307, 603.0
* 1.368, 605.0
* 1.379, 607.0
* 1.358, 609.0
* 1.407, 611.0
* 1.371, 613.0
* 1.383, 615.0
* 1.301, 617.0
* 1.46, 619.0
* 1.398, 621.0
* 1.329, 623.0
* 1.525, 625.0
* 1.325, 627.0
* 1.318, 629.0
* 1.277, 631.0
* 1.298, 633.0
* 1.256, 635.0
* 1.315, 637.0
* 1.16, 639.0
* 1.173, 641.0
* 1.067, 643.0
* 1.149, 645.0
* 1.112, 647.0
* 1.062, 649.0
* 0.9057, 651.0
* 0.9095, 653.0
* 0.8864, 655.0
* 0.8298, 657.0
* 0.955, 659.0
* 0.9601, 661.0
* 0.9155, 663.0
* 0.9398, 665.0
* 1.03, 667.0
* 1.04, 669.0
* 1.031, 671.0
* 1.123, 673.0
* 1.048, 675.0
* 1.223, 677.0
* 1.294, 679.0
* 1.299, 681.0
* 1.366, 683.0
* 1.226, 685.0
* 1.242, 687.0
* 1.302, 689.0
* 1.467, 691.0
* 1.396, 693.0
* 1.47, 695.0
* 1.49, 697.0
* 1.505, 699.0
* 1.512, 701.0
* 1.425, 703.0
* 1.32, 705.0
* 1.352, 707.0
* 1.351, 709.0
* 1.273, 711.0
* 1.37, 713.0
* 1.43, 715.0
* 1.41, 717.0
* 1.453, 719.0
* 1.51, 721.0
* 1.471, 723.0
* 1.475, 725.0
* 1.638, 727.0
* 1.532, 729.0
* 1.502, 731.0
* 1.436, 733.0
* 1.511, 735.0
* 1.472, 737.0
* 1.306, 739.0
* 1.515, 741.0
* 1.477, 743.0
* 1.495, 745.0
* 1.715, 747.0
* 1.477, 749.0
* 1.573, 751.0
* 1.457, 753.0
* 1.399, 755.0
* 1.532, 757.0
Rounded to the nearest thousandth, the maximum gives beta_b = 1.318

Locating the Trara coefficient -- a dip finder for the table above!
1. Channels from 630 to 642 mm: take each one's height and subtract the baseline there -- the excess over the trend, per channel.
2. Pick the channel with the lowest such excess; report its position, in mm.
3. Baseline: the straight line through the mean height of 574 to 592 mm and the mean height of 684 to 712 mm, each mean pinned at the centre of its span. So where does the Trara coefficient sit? 639.0 mm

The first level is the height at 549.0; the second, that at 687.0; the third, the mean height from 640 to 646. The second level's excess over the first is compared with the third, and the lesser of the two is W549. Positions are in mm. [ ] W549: -0.21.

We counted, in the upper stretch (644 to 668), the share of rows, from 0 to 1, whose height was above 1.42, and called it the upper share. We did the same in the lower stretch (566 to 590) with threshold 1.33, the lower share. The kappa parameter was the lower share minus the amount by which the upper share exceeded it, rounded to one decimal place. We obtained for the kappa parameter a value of 2.0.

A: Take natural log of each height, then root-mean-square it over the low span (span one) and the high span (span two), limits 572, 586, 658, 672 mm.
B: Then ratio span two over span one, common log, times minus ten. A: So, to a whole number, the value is 9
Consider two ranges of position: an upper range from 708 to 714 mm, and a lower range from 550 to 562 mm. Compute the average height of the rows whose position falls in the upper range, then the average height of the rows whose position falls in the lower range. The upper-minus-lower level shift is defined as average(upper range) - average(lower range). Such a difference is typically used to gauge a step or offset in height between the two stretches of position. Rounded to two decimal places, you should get -0.13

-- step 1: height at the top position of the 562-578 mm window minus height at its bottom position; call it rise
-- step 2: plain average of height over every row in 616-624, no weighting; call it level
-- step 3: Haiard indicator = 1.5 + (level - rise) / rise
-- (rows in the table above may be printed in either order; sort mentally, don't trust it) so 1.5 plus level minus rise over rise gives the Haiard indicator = 46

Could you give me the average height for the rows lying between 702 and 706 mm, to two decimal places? 1.37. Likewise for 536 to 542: 1.45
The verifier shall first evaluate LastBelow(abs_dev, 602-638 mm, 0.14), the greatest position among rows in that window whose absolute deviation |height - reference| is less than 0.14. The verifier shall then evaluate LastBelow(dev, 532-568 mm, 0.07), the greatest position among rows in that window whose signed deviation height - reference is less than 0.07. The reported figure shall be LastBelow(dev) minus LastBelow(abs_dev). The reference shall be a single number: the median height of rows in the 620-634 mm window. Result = -92 mm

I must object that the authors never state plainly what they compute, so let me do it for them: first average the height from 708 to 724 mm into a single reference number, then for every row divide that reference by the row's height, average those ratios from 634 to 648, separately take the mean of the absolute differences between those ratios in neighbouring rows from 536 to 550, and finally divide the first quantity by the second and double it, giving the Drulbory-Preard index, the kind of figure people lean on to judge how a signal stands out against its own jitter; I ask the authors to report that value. 58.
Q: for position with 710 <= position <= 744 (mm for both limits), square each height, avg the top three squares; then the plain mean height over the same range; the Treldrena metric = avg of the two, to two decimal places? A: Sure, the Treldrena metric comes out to 1.95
